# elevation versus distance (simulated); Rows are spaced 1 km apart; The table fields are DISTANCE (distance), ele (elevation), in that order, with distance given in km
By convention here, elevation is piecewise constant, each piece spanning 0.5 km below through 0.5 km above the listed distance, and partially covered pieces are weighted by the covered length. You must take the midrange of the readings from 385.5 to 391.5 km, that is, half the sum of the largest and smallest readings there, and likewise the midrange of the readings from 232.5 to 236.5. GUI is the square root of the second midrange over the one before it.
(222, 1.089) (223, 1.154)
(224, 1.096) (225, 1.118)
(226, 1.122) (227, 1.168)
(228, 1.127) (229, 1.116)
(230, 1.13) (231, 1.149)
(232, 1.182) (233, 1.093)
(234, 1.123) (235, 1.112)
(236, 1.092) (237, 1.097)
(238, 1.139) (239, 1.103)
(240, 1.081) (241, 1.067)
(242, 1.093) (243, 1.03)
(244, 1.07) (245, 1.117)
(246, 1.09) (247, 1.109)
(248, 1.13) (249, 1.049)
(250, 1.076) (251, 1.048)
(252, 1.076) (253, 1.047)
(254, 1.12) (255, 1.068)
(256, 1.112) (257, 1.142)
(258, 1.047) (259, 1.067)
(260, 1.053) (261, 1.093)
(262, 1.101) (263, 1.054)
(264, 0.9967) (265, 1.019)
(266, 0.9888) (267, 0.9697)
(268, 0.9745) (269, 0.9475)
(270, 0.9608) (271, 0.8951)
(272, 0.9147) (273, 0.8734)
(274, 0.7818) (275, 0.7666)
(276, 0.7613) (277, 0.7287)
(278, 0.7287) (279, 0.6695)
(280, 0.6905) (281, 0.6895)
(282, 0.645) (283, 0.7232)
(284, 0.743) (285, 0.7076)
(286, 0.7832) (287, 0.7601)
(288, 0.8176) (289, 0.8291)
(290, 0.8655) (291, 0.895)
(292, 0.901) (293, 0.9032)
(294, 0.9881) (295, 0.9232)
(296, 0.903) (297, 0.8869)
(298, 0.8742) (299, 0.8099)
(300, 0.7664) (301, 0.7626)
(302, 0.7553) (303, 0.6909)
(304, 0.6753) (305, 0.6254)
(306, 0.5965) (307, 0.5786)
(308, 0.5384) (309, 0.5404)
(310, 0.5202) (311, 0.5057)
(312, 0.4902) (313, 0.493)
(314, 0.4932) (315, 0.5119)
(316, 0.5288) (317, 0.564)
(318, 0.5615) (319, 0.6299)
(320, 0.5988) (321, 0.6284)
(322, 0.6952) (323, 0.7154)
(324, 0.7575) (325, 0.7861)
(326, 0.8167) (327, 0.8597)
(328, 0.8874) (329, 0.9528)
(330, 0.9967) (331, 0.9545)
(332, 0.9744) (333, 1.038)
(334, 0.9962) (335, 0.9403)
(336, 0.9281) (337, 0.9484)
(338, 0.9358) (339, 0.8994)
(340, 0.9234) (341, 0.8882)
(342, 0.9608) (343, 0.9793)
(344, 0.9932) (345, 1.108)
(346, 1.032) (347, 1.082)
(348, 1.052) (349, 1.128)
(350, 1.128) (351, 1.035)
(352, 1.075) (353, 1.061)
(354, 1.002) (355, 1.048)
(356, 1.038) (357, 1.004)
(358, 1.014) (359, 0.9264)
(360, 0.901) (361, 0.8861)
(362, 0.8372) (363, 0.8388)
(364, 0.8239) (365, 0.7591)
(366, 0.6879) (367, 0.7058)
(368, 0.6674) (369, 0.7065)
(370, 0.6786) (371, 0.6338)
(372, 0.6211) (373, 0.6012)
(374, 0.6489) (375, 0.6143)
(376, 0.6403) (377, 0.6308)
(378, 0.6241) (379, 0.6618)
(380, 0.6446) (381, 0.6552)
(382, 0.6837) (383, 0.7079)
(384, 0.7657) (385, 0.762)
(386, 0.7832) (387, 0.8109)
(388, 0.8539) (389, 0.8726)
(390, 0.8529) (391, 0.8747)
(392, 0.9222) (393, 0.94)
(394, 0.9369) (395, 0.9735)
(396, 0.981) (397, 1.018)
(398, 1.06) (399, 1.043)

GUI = 1.16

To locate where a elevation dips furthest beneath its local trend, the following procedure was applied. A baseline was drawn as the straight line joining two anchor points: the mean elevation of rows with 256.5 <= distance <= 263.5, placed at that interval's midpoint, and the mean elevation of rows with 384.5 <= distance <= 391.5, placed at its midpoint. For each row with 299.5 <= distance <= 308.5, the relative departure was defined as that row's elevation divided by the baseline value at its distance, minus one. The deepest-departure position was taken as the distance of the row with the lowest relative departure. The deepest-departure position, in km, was 308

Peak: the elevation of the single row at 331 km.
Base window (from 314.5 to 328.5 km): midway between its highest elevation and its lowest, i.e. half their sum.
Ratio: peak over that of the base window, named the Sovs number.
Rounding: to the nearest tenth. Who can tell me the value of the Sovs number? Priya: 1.4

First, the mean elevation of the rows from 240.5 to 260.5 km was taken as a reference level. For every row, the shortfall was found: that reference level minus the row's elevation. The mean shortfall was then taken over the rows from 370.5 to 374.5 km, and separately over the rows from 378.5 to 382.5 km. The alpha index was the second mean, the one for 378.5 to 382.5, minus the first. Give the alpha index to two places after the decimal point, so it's -0.04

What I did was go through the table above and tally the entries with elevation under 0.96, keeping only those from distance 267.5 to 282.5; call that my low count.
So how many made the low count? 13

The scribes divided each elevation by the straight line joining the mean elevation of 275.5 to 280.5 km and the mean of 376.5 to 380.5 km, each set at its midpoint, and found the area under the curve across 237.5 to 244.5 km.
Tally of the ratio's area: 10.2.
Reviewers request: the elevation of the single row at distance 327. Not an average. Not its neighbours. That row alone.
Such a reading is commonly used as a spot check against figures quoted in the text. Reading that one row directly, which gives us 0.8597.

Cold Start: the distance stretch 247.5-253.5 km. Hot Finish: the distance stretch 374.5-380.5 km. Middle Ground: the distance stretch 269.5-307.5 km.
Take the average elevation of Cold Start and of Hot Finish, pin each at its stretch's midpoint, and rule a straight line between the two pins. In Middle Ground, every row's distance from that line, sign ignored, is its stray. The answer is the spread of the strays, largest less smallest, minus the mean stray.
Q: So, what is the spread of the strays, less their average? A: 0.15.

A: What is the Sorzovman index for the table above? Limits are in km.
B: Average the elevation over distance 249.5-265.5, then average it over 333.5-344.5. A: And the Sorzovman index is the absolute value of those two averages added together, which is 2.0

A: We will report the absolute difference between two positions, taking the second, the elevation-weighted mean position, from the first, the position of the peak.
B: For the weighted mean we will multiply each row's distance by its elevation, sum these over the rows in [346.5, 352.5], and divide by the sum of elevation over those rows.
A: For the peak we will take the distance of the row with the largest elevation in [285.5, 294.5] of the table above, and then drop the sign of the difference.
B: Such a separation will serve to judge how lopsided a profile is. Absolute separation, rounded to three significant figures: 55.5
